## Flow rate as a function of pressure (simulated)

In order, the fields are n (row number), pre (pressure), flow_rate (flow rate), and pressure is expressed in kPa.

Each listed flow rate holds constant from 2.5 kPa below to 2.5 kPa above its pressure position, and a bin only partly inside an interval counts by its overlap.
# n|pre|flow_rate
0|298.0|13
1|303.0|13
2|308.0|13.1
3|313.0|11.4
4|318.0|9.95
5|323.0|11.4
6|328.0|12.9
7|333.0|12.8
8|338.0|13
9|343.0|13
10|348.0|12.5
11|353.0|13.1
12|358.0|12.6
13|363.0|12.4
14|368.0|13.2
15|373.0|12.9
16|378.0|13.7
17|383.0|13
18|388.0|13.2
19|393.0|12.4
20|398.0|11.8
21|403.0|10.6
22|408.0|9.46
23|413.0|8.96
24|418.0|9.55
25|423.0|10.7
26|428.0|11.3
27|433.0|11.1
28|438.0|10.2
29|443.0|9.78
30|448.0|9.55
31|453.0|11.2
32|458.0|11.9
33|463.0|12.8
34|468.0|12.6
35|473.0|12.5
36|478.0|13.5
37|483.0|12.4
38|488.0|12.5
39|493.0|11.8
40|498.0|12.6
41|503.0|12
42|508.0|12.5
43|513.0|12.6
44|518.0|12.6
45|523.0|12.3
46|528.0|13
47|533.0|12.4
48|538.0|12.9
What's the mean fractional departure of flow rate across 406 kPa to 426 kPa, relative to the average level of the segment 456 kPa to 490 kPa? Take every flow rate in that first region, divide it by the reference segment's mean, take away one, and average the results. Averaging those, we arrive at -0.23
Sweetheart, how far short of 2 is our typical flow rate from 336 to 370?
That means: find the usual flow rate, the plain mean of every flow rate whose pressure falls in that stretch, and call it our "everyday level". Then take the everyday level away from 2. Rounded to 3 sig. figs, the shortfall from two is -10.8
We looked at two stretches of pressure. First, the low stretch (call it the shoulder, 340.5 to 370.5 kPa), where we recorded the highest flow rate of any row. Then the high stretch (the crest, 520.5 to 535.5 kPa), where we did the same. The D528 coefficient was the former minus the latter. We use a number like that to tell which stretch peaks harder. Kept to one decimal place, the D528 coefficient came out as 0.2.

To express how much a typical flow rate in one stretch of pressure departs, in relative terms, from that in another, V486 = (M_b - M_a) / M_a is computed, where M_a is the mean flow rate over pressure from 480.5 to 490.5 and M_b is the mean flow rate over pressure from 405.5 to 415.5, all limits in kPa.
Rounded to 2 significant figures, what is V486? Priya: -0.26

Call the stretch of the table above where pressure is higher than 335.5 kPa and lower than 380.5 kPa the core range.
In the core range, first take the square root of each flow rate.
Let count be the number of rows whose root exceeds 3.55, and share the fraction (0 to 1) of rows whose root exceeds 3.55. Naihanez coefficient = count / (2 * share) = 4.50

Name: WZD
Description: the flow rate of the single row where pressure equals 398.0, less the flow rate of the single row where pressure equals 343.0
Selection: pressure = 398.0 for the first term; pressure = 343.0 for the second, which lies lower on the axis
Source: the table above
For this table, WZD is -1.2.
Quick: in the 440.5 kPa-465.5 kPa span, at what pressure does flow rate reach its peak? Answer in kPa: 463.0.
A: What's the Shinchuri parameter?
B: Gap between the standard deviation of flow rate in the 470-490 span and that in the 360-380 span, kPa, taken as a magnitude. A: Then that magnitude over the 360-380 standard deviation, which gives 0.05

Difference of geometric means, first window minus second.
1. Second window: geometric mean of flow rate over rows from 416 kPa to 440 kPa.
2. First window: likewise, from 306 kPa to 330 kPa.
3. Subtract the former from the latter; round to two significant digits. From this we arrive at 1.1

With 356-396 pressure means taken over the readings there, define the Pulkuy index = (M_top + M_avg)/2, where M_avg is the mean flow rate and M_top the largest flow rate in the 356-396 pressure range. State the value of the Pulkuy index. 13.3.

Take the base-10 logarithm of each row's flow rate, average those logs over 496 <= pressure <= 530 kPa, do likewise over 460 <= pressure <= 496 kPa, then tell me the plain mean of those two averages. 1.10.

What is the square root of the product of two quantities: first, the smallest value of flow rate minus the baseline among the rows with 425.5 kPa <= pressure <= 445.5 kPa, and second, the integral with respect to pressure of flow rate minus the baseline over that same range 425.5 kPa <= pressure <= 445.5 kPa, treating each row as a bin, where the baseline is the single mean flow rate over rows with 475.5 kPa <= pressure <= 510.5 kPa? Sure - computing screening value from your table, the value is 10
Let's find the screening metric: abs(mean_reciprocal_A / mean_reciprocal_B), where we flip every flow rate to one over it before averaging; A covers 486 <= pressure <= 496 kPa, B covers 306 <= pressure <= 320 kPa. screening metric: 0.93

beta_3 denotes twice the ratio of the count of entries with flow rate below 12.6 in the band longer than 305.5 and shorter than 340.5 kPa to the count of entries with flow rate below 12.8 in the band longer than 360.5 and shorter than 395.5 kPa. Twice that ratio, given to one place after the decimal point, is 3.0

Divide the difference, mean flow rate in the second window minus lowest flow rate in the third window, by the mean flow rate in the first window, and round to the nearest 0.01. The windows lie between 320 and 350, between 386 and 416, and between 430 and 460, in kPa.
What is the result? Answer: 0.12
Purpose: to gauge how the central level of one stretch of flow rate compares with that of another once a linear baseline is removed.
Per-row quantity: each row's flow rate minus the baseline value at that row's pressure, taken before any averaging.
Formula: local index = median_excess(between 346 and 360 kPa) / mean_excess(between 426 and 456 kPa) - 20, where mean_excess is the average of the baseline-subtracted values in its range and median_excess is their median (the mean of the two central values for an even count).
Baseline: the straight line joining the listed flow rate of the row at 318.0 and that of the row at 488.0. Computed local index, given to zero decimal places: -22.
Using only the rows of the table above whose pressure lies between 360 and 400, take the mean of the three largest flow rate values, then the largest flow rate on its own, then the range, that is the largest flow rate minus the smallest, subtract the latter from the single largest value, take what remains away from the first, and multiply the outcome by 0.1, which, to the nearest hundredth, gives 0.16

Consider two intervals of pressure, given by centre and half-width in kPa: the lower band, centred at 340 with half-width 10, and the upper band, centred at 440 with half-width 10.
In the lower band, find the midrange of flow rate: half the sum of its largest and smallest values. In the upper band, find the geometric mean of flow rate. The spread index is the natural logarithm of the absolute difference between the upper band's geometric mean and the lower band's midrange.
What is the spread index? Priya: 1.0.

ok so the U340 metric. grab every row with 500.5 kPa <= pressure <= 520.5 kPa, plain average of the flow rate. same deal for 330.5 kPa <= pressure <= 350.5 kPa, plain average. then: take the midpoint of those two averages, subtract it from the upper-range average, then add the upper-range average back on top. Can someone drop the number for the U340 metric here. 12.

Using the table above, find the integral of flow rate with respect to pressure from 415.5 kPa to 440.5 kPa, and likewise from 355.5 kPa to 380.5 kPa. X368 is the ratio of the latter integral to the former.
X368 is 1.2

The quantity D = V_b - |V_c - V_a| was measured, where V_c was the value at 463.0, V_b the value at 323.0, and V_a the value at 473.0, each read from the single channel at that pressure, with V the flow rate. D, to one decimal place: 11.1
